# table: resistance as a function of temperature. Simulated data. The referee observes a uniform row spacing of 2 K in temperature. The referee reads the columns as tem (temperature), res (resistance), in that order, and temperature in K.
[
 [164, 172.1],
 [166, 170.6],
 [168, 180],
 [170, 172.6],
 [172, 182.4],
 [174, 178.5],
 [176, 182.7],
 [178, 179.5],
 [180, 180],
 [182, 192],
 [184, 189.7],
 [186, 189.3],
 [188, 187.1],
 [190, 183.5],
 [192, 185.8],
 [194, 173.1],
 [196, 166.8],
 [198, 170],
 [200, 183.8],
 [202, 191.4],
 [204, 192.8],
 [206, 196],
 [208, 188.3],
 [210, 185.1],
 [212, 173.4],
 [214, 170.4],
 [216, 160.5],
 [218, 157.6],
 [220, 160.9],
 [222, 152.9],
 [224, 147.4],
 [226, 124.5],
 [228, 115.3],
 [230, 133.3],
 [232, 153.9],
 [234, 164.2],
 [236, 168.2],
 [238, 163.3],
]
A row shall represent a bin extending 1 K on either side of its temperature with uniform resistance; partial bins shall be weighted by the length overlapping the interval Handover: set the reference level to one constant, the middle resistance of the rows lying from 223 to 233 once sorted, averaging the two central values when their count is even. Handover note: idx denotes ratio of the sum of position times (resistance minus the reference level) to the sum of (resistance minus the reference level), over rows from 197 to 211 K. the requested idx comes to 204.3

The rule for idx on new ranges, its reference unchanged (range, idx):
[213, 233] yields 218.4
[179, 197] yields 187.4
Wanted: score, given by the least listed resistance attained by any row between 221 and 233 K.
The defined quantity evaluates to 115.3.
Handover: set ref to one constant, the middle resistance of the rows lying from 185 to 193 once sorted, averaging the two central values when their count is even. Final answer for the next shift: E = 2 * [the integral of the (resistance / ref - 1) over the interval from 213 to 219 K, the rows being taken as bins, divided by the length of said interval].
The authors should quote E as -0.25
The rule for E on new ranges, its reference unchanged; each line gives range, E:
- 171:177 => -0.06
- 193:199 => -0.18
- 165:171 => -0.13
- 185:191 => 0.00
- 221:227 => -0.48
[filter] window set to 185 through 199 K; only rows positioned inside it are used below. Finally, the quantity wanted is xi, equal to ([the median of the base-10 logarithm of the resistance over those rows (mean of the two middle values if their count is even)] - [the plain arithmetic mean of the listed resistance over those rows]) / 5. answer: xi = -35.4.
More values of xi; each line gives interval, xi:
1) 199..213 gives -37.0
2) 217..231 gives -27.9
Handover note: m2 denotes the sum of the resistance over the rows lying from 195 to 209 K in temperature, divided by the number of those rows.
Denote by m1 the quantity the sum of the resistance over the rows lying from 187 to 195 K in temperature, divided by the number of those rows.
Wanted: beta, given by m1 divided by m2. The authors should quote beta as 0.990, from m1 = 182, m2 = 184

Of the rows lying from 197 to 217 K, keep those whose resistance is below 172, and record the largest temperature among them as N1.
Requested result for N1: 216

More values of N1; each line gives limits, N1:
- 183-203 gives 198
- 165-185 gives 166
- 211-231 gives 230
